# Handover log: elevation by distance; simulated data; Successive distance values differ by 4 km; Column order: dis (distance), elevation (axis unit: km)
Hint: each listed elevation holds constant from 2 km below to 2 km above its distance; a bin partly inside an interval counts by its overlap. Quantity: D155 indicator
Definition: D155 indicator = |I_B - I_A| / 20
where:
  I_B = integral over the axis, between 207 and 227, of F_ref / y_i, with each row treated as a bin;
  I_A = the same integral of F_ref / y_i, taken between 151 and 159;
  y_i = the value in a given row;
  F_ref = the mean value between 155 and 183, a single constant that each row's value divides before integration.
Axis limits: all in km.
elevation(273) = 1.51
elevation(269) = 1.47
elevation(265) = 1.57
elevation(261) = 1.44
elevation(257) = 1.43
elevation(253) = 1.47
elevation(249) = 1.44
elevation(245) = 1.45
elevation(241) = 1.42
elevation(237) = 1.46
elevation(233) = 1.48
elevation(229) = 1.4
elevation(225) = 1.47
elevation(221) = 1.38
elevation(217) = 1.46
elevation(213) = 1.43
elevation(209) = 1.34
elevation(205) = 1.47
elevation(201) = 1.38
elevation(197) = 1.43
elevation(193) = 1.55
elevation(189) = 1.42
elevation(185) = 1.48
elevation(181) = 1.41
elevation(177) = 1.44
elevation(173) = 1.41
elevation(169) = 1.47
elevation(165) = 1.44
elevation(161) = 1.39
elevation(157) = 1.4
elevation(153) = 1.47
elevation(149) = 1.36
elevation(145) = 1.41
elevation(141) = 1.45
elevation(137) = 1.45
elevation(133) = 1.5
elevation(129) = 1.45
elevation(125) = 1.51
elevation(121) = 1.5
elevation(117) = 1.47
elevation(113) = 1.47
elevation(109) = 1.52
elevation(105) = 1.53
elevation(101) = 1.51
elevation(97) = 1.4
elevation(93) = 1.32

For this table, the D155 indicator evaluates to 0.61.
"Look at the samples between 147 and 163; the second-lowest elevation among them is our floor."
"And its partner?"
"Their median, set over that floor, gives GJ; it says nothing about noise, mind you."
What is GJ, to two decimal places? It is 1.00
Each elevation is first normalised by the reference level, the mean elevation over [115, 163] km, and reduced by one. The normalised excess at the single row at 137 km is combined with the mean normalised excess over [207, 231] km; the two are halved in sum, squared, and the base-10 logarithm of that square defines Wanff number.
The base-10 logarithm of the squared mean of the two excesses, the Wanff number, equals -3.97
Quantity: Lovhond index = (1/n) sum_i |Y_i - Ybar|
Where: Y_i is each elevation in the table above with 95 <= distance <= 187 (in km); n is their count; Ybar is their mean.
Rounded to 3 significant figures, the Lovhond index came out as 0.0380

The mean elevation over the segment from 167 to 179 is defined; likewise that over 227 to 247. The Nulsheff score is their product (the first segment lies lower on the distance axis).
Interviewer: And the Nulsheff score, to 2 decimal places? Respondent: 2.08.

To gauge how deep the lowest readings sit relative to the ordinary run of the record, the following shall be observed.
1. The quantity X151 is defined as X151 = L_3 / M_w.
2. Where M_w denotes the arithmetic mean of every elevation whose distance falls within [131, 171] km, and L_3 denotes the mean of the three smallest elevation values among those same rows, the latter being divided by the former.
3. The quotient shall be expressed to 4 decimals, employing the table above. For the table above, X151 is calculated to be 0.9647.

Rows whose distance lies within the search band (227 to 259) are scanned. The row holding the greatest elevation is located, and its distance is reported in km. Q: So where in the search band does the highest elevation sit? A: 233 km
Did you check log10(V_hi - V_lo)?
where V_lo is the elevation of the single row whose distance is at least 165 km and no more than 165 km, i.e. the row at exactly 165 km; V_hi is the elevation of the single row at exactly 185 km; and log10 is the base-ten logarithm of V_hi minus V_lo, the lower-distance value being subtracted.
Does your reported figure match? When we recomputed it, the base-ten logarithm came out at -1.4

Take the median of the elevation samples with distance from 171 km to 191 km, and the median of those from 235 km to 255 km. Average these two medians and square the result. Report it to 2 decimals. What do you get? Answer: 2.06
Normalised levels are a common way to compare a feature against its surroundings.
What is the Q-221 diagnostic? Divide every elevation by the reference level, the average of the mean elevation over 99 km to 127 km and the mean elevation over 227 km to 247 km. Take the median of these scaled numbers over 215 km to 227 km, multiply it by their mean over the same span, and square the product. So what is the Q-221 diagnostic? 0.94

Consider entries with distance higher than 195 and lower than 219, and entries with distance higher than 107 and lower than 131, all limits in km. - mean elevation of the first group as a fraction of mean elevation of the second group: 0.95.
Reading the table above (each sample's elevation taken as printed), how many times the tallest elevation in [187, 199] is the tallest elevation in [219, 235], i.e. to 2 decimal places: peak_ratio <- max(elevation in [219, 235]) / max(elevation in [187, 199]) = 0.95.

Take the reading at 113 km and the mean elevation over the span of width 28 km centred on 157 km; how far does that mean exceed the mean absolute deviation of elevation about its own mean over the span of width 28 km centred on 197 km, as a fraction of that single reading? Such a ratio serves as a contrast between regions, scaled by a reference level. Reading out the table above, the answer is 0.930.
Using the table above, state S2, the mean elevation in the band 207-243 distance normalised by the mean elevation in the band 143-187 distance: 1.001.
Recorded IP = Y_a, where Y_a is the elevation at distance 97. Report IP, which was 1.4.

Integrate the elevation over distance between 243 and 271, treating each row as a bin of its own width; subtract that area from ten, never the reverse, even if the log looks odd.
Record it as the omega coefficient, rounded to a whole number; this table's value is -31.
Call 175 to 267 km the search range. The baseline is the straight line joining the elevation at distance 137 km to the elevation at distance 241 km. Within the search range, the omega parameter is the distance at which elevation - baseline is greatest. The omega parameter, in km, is 265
